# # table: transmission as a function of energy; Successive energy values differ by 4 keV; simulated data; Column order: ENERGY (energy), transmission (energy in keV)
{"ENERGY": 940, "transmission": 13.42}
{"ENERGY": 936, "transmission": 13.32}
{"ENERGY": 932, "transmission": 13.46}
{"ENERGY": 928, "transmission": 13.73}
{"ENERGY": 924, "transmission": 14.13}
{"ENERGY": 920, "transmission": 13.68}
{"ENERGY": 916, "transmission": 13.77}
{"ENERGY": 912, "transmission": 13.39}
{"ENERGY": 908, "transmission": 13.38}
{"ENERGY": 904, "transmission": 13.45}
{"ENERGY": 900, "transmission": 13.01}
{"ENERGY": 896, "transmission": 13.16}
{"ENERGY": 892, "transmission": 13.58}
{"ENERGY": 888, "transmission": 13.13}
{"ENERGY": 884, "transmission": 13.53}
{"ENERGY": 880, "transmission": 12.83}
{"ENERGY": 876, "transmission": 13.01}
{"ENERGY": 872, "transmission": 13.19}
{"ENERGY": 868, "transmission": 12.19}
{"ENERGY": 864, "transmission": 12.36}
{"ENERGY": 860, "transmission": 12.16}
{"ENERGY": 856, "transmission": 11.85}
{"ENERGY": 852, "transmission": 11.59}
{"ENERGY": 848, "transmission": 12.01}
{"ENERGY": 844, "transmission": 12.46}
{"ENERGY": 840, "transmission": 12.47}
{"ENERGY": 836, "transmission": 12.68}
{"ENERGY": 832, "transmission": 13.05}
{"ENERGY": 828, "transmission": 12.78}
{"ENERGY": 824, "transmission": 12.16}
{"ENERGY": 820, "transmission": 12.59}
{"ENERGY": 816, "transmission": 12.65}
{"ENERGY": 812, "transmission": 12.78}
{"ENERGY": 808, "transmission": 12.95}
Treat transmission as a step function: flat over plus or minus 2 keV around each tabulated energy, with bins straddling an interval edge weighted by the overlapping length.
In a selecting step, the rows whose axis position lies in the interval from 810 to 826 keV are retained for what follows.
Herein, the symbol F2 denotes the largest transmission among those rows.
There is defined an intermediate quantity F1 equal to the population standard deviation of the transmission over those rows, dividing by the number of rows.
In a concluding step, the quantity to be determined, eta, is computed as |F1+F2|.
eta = 13.0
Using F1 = 0.23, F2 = 12.78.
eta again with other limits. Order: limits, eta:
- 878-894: 13.9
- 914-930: 14.3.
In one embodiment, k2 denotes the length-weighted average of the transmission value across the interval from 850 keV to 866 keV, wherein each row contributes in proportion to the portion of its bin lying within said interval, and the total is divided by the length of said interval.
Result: 12.0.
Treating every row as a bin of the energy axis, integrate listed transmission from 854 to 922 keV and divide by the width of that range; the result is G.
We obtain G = 13.0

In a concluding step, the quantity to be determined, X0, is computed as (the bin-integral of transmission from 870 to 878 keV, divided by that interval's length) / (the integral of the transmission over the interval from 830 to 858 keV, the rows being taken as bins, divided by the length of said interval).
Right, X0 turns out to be 1.06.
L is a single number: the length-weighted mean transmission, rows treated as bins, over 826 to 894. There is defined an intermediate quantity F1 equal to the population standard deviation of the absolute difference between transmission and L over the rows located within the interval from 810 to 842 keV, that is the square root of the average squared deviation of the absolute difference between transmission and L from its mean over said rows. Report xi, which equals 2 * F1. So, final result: 0.32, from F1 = 0.162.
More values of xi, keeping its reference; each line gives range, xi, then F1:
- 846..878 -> 0.46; 0.231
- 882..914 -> 0.38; 0.192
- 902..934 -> 0.48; 0.241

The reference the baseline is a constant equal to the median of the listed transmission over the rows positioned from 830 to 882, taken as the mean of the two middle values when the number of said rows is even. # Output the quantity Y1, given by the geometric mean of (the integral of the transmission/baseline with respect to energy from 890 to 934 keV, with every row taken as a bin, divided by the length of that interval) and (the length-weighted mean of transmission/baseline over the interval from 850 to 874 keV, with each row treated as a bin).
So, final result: 1.032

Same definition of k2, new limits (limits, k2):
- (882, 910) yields 13.3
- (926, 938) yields 13.5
